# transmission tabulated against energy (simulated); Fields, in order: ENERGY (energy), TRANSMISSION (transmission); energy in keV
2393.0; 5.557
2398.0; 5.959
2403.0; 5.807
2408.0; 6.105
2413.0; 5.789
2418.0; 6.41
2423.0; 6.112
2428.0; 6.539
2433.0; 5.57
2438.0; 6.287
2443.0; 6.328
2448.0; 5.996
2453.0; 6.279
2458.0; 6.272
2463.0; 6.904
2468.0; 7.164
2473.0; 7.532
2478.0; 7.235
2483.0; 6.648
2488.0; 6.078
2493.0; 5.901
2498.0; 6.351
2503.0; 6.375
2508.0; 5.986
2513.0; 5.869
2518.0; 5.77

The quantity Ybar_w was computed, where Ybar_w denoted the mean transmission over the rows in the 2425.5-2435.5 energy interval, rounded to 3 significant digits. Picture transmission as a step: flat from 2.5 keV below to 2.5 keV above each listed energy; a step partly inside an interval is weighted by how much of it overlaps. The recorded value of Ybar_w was 6.05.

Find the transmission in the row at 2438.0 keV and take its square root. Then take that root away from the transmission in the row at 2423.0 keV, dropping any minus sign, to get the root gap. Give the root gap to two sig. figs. 3.6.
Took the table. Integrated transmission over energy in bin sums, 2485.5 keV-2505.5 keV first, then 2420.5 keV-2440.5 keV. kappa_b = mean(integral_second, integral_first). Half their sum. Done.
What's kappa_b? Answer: 123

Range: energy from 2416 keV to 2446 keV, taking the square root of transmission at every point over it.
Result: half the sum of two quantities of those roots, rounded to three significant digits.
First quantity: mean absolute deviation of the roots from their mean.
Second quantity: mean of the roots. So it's 1.27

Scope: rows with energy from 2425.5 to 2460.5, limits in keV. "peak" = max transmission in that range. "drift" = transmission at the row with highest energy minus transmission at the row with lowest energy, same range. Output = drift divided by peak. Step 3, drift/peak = -0.041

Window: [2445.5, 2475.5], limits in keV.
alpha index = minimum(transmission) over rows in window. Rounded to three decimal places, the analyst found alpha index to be 5.996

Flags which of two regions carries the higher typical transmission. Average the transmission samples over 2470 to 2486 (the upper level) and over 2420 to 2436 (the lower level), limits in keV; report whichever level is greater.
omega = 7.1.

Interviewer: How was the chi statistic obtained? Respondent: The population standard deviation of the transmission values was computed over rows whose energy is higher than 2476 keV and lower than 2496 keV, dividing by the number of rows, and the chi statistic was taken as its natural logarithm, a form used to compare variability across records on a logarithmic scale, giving -0.6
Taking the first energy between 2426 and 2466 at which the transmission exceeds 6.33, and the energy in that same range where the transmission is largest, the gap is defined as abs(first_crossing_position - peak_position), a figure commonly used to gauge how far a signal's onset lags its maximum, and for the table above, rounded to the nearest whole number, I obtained 35 keV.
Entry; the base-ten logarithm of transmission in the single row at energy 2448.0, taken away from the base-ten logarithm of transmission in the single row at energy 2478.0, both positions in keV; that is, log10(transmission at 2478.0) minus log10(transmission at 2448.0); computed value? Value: 0.082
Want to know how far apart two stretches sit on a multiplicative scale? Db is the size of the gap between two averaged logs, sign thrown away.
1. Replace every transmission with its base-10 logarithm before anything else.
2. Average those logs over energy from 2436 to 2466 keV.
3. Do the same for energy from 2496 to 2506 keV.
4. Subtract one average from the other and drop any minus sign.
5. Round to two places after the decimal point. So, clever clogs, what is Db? 0.00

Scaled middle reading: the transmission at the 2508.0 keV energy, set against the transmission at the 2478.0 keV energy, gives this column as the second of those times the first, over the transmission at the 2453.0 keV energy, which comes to 6.90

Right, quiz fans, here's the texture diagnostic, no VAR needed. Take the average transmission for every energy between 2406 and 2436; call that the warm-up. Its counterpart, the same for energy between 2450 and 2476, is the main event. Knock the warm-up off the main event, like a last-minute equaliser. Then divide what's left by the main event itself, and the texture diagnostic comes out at 0.11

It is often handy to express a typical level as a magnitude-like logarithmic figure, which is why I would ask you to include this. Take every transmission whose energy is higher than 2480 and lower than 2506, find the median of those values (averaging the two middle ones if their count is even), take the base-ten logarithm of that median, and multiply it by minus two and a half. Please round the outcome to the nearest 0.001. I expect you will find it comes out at -2.007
